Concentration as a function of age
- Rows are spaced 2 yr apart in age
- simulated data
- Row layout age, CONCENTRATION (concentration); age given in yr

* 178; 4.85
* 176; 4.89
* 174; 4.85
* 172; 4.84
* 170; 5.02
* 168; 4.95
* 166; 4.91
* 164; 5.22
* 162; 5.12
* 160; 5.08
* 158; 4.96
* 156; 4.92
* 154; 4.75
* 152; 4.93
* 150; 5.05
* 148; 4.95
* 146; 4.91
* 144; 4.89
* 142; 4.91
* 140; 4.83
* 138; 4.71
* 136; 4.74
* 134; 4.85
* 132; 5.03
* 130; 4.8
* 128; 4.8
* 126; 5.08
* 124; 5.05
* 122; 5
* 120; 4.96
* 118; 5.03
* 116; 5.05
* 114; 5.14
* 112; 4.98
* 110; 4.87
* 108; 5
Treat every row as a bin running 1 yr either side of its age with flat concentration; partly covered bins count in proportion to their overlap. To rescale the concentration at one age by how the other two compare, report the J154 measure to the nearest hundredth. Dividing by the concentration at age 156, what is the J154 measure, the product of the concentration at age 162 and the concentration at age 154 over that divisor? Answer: 4.94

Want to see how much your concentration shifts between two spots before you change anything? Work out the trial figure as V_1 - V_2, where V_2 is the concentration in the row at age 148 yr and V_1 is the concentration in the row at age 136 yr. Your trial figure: -0.2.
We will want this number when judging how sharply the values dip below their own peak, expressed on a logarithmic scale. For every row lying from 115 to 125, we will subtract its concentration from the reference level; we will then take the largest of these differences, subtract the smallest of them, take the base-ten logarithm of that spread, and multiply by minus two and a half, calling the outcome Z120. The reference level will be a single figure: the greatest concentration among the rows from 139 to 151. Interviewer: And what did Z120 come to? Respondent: 2.61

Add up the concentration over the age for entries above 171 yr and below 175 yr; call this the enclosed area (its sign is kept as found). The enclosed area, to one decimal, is 19.4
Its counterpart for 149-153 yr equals 20.0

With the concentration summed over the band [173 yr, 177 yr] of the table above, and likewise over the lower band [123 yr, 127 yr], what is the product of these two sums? 99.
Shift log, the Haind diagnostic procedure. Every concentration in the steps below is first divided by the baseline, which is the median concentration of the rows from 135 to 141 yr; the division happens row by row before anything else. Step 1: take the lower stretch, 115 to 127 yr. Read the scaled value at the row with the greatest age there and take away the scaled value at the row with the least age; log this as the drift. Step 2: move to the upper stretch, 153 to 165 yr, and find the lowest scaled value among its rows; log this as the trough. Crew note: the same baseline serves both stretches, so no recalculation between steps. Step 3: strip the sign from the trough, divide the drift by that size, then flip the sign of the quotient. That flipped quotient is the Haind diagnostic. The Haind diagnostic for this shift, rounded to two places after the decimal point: -0.01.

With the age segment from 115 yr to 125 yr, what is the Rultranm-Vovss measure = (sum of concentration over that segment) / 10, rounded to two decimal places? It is 2.51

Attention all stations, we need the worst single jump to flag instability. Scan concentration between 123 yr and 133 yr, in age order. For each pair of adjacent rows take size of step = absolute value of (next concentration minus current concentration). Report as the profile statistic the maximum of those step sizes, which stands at 0.28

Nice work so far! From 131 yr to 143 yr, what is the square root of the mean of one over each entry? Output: 0.454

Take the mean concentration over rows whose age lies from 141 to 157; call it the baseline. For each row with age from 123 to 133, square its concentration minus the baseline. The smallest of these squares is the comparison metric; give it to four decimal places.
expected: 0.0129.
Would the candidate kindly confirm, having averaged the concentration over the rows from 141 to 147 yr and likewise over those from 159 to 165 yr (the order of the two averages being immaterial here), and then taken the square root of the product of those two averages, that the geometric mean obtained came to 5.02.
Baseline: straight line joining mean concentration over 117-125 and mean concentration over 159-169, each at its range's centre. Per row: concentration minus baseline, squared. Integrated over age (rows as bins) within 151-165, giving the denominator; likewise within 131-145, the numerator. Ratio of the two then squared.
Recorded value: 3.4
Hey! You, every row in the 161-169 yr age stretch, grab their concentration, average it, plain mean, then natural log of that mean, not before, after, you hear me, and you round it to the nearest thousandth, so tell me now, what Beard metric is 1.619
